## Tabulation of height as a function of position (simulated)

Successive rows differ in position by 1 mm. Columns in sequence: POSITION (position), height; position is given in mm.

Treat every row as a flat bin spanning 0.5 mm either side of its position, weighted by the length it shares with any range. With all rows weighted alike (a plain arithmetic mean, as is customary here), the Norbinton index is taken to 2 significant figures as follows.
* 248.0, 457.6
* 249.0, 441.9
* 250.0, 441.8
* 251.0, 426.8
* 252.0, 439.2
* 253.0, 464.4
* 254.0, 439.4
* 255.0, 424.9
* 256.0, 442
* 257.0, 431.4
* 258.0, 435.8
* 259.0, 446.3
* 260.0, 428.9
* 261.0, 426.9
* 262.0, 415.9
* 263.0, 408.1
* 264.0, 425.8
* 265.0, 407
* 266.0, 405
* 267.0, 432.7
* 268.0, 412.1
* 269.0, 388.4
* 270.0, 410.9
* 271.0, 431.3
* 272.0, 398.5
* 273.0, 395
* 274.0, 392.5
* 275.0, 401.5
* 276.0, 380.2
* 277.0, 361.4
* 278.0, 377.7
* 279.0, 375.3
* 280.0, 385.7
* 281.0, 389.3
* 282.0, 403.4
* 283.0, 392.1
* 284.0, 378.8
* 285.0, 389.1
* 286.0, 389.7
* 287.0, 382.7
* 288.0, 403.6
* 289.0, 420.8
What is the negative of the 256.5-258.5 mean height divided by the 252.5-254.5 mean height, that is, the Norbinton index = -0.96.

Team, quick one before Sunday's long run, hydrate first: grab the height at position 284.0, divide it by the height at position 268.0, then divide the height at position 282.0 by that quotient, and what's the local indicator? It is 439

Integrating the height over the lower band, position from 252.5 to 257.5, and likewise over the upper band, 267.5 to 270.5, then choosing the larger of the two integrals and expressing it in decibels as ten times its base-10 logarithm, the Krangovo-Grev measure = 33.4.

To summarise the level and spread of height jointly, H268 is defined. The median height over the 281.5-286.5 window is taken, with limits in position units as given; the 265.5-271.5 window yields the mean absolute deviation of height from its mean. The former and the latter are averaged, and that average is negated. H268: -201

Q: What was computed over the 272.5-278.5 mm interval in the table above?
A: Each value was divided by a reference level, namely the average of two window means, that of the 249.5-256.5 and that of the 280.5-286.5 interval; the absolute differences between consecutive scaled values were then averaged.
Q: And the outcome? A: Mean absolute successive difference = 0.033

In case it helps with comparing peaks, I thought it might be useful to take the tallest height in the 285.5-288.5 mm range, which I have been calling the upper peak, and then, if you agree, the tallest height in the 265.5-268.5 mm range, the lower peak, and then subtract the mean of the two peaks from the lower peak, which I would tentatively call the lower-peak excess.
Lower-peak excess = 15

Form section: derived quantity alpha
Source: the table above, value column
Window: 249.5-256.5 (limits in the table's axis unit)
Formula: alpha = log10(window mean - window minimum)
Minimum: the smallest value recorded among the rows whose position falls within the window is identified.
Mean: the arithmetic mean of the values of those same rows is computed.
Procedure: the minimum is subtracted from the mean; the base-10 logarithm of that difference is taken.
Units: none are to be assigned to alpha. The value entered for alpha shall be 1.2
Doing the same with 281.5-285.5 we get 1.1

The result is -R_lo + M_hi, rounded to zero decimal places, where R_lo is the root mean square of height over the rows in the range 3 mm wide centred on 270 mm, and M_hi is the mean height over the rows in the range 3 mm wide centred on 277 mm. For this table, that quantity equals -37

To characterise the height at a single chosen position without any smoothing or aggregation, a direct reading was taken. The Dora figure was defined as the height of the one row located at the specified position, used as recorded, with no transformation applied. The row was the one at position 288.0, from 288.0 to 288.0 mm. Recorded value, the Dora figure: 403.6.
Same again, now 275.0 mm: 401.5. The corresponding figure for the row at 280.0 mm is 385.7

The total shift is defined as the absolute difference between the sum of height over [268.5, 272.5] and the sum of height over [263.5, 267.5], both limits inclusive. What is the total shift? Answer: 41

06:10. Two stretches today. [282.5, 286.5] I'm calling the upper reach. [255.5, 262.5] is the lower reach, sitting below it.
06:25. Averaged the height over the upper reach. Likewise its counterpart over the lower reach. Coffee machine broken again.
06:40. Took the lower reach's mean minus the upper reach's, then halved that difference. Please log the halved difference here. 23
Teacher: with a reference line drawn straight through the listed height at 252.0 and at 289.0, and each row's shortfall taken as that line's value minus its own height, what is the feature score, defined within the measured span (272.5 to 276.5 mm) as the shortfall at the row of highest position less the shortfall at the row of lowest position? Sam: 13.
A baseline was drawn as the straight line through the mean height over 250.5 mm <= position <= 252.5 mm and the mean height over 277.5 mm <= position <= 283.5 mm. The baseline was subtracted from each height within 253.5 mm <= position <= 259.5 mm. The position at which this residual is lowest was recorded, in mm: 255.0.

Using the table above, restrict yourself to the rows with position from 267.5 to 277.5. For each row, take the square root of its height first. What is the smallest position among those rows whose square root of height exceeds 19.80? 268.0 mm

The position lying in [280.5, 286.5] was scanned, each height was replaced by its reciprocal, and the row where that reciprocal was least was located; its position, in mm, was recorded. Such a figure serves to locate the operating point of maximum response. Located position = 282.0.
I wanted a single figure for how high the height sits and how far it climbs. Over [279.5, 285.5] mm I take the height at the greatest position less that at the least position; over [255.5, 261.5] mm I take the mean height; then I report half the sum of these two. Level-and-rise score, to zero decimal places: 219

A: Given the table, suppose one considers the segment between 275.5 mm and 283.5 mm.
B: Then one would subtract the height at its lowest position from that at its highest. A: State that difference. 12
